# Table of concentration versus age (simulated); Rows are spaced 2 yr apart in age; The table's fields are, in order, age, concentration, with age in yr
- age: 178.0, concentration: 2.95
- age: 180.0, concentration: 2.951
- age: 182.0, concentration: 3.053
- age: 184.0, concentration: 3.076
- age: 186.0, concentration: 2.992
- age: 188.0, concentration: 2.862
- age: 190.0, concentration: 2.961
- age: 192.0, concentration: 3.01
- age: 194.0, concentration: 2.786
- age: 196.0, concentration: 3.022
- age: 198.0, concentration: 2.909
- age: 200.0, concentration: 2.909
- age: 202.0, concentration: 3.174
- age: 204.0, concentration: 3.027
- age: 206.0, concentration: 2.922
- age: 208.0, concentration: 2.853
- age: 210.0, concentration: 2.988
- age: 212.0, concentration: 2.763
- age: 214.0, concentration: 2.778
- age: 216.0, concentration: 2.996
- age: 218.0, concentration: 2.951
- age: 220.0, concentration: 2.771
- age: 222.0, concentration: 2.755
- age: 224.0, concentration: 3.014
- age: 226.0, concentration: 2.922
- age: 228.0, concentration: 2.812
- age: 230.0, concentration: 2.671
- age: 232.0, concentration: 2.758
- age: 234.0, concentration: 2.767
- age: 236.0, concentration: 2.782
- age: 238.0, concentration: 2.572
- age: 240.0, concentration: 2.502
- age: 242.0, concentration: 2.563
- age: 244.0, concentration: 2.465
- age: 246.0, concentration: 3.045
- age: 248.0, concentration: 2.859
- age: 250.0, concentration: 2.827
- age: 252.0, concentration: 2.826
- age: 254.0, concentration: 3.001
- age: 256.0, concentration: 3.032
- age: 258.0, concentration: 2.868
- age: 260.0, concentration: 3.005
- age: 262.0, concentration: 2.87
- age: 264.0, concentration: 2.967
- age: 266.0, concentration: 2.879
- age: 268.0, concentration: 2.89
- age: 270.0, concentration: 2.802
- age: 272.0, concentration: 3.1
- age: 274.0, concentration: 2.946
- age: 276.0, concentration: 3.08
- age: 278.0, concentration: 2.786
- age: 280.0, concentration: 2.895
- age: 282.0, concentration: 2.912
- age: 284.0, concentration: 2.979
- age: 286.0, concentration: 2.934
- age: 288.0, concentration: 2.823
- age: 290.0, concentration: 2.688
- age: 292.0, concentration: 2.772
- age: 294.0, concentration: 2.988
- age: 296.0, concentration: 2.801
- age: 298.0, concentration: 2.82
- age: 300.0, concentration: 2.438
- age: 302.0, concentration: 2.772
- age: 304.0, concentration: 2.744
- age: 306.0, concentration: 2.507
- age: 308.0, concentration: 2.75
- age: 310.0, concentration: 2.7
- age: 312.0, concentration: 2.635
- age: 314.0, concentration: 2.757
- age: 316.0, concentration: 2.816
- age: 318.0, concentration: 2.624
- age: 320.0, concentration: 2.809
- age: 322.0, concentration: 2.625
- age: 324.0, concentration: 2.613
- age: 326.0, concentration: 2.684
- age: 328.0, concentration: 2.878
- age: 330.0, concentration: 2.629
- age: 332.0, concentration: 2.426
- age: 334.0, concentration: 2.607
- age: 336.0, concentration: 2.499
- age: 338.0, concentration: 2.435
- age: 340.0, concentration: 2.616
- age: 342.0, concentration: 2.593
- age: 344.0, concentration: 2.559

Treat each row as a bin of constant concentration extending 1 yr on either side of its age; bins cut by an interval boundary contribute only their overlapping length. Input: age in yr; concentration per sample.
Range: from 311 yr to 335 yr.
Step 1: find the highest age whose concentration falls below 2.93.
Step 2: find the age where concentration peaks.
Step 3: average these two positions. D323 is 331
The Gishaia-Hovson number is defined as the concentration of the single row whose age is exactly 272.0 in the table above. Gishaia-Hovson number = 3.1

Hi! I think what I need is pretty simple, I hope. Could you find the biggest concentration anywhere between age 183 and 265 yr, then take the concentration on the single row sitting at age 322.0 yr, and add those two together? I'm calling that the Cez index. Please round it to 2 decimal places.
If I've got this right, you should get 5.80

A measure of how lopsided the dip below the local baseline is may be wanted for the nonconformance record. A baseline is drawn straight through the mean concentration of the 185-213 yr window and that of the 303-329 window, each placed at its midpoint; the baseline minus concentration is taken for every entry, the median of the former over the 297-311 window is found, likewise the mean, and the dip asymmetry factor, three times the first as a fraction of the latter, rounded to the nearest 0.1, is -0.9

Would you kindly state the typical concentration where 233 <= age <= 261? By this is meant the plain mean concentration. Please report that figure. 2.79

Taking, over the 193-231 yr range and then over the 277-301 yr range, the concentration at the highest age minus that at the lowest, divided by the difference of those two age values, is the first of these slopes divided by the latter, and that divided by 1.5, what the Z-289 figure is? 0.13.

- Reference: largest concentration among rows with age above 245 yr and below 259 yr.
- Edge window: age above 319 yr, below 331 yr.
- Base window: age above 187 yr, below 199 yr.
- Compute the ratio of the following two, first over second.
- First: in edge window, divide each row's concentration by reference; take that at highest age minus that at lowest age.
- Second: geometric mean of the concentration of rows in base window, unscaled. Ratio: -0.020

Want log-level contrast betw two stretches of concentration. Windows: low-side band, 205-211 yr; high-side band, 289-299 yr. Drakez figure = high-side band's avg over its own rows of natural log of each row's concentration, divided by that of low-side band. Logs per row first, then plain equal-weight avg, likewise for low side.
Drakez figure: 0.96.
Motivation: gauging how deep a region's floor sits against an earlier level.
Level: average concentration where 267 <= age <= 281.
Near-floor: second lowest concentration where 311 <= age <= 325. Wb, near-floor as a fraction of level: 0.90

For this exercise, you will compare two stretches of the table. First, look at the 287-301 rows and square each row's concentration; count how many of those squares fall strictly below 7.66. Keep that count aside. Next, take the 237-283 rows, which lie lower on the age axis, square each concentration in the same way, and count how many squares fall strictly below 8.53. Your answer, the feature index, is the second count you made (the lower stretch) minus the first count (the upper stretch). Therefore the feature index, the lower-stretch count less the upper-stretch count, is 13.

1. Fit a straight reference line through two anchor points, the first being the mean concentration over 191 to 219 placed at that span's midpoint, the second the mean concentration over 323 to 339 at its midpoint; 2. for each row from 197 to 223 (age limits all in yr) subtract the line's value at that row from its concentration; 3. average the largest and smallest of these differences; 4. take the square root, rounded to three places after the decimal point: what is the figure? 0.198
